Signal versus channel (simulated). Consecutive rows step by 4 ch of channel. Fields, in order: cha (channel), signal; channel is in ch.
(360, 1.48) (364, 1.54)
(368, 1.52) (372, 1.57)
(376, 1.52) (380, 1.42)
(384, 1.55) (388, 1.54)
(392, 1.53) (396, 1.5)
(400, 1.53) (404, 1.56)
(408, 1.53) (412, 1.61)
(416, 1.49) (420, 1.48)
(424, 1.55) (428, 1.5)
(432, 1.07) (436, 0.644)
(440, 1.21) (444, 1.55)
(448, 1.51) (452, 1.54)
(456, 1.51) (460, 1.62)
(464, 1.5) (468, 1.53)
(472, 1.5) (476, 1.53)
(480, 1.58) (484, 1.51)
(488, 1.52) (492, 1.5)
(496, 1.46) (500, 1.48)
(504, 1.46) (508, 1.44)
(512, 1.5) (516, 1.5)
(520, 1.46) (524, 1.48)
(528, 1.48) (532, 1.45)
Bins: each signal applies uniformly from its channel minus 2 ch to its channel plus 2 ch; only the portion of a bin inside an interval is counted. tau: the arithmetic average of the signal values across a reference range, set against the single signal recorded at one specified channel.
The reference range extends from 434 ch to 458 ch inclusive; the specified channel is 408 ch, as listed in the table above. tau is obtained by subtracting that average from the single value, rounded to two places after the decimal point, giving 0.20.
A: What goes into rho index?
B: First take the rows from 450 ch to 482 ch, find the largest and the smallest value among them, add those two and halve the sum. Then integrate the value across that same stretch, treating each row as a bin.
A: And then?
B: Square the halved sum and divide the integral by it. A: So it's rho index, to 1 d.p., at 20.2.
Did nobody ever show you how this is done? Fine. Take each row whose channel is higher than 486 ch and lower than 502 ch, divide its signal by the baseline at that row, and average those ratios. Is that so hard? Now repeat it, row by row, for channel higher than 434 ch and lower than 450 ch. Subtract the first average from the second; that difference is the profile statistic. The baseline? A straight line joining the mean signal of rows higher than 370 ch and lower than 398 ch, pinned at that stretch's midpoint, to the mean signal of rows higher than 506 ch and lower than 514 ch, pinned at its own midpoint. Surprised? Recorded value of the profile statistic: -0.19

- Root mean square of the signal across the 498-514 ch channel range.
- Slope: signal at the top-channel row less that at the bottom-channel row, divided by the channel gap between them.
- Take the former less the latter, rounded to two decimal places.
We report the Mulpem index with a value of 1.47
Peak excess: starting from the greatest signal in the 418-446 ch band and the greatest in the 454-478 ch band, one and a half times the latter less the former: 0.880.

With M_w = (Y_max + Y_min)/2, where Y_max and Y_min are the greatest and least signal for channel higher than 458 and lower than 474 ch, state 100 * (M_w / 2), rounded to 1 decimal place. 78.0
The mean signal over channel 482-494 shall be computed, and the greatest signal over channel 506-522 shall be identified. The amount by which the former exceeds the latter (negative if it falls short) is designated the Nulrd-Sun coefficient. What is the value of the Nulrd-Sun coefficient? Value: 0.010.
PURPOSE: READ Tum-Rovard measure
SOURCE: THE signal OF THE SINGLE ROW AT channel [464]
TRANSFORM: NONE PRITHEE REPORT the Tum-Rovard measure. 1.5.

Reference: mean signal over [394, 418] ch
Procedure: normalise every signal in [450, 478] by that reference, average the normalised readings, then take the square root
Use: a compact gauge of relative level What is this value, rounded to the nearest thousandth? 0.999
